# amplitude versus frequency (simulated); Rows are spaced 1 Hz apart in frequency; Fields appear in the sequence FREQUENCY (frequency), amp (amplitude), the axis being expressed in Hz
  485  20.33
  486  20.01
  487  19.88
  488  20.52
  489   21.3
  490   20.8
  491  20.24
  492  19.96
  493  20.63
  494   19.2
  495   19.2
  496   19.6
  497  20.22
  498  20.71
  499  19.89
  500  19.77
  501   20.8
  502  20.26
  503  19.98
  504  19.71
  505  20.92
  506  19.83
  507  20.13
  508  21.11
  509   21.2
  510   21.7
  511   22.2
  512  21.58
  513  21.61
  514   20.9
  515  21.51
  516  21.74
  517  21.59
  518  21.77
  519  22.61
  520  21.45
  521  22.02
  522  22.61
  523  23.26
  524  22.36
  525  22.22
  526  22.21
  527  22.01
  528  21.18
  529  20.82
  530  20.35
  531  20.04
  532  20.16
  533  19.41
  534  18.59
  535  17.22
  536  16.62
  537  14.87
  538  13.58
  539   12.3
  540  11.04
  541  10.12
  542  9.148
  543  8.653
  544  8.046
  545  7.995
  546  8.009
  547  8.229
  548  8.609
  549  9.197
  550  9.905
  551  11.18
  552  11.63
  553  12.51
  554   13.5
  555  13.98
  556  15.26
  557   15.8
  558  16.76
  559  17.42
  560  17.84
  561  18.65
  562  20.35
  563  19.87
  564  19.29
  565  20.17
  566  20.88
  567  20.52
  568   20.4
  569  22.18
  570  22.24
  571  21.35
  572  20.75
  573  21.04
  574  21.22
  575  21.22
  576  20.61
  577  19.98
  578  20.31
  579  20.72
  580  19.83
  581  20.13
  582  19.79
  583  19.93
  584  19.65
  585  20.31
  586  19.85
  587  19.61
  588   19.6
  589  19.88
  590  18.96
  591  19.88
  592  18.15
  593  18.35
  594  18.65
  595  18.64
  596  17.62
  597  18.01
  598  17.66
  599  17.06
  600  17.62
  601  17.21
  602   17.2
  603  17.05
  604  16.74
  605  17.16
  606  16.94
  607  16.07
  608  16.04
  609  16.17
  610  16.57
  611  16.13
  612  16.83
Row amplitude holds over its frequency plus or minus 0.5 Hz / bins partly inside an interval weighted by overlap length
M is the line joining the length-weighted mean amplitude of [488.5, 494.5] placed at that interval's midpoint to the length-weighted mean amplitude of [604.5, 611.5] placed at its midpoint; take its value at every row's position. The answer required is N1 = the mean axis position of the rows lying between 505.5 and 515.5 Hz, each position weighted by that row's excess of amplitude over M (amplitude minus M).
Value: 511.5 Hz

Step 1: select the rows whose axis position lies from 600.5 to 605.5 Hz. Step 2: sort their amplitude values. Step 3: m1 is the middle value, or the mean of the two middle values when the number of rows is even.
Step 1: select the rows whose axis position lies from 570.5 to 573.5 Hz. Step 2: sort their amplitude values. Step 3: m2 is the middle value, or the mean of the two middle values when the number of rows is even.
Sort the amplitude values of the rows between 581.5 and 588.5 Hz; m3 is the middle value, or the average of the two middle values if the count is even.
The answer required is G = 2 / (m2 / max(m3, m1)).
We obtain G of 1.88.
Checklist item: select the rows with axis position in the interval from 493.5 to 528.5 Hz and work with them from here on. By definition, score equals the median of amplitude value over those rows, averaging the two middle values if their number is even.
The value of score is 21.2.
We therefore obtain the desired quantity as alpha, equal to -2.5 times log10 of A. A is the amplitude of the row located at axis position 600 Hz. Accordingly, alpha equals -3.12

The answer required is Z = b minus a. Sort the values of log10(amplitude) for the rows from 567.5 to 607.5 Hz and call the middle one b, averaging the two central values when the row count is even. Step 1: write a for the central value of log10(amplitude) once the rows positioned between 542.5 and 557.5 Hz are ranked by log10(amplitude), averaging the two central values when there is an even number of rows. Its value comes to 0.30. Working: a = 1.00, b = 1.29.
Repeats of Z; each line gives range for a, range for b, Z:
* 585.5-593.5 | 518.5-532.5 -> 0.05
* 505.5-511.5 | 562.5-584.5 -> -0.01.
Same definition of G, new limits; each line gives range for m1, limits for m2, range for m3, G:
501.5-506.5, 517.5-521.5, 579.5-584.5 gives 1.83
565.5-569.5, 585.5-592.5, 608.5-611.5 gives 2.11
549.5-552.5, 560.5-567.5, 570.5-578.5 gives 2.07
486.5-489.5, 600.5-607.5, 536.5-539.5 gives 2.41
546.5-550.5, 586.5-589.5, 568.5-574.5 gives 2.17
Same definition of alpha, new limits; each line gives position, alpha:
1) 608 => -3.01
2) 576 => -3.29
